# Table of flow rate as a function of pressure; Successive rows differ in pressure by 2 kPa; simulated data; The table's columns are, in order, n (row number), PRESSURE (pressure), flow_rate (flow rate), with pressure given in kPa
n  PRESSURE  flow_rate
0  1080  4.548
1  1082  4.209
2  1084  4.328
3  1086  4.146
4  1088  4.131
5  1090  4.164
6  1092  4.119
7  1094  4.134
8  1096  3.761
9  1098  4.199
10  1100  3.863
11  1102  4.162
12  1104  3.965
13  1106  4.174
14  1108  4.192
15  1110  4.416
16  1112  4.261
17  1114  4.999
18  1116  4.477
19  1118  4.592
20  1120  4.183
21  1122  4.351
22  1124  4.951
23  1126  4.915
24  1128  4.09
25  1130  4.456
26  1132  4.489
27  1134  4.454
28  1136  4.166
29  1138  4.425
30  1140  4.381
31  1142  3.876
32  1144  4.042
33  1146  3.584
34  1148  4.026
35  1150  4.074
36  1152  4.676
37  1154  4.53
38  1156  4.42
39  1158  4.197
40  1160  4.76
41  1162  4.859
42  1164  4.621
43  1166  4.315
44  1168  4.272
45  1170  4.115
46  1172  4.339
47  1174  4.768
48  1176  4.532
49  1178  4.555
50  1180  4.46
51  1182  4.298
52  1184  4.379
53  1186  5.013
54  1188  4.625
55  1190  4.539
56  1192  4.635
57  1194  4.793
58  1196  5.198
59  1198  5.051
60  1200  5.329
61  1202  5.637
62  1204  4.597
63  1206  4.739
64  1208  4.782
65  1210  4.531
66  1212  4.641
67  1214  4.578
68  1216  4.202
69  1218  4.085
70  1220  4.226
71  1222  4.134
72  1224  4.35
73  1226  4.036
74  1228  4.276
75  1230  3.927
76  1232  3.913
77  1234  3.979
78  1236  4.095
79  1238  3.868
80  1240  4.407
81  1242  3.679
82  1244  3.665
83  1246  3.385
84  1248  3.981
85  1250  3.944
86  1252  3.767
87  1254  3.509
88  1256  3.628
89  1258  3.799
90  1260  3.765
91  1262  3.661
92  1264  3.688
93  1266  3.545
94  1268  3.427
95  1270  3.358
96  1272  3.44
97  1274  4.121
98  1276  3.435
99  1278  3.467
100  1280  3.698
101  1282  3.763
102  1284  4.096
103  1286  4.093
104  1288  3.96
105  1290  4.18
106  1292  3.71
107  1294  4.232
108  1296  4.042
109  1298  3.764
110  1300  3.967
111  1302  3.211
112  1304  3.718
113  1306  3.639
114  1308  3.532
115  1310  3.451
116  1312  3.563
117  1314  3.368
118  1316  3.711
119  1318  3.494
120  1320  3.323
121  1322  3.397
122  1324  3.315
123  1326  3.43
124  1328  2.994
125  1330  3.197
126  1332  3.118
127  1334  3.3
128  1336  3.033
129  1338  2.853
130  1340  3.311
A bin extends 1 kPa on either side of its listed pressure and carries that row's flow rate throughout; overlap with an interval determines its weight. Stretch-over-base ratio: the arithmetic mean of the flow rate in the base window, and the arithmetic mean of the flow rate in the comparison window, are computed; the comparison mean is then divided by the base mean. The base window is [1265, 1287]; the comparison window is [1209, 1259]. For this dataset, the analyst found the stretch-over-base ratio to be 1.09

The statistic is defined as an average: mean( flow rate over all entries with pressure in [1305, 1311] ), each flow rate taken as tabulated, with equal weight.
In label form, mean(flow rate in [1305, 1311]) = 3.54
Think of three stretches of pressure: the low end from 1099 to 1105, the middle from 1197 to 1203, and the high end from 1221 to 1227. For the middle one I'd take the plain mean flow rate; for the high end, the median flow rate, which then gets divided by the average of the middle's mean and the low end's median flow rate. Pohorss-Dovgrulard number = 0.89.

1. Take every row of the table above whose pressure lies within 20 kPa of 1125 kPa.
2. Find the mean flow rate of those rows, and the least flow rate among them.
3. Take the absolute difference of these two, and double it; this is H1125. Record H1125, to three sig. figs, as 1.04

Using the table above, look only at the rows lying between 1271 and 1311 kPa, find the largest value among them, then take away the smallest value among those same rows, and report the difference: 1.02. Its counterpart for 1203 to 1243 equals 1.10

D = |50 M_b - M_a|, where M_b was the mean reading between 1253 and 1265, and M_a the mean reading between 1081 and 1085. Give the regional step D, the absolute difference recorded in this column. 179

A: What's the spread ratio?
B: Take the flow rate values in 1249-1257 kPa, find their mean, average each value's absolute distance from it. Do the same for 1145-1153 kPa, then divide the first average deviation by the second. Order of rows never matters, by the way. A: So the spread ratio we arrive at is 0.5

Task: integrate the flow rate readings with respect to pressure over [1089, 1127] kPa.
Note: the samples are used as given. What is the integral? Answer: 164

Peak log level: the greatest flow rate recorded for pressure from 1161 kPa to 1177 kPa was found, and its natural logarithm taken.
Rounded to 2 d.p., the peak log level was 1.58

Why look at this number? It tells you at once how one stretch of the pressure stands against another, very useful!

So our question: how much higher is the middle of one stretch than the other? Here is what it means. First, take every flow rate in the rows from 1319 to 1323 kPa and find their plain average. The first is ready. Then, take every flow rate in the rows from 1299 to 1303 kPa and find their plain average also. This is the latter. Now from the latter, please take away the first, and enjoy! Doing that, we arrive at 0.23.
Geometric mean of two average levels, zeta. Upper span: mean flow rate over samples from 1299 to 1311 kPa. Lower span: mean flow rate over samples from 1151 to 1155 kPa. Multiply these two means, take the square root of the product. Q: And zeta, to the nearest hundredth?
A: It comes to 4.06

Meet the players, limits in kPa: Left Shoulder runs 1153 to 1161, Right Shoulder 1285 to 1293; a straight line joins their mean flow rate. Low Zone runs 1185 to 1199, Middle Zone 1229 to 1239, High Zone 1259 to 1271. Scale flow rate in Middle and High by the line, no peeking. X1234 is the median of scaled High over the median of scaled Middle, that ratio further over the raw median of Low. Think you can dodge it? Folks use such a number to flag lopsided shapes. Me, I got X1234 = 0.197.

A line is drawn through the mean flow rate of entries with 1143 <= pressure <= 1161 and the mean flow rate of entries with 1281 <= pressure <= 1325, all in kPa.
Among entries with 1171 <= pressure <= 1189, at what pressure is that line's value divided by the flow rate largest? 1182 kPa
